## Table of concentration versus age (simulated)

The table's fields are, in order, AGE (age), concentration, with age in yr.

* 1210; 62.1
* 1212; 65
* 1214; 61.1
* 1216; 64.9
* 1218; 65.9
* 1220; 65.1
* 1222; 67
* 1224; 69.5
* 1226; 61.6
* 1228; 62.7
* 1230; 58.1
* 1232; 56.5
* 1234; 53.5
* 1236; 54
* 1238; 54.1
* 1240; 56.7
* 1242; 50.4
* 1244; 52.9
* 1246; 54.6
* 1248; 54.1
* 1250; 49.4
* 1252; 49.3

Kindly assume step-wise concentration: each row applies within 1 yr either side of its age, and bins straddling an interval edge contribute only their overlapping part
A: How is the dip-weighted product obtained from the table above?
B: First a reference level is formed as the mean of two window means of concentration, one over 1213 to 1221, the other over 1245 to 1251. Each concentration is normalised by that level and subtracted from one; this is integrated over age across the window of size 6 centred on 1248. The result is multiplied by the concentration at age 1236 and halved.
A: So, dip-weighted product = 16.0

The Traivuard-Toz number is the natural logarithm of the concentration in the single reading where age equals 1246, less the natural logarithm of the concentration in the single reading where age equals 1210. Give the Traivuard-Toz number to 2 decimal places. -0.13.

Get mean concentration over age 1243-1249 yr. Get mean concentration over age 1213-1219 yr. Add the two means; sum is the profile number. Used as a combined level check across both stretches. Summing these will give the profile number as 118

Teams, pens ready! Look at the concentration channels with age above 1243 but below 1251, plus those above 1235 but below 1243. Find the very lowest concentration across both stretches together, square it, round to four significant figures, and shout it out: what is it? 2440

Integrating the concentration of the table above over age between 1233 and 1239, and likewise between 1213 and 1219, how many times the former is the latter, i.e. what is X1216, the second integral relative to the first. 1.2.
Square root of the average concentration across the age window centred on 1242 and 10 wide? 7.33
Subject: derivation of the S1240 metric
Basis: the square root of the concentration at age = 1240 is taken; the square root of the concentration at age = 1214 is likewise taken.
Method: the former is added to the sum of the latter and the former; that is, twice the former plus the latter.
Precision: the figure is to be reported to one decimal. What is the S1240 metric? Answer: 22.9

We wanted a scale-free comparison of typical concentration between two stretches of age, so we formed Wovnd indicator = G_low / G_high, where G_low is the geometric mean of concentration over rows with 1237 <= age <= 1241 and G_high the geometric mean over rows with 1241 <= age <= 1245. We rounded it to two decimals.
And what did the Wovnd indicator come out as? 1.07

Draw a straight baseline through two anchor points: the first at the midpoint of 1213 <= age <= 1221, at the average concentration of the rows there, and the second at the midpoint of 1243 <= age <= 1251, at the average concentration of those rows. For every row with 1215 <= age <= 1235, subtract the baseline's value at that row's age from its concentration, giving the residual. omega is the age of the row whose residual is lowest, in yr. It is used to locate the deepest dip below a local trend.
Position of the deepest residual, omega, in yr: 1234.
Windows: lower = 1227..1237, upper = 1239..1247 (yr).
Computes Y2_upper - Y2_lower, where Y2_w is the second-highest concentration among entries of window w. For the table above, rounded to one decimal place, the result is -3.5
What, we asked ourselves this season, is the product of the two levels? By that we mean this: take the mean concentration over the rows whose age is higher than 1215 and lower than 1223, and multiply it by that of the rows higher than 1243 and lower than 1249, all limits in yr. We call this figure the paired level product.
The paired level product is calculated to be 3540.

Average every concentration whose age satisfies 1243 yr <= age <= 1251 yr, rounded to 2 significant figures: 53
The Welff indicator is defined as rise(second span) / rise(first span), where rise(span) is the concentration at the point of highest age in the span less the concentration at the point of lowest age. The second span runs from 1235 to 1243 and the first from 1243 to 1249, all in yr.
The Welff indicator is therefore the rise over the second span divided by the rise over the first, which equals -3.0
